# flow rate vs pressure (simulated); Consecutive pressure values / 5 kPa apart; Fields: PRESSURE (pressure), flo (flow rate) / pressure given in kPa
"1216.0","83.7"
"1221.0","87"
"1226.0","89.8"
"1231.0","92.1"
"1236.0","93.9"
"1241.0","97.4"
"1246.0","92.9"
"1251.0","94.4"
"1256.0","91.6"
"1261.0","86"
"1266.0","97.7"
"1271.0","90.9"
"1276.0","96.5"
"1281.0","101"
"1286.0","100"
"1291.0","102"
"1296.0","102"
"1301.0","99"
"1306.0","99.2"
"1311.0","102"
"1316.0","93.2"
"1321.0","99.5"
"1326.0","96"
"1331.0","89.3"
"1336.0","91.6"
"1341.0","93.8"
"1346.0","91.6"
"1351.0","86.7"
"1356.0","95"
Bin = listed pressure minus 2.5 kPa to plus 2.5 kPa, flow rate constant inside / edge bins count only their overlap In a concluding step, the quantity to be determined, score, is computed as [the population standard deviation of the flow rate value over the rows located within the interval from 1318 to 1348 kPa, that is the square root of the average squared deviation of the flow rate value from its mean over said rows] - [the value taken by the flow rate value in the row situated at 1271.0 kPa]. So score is -88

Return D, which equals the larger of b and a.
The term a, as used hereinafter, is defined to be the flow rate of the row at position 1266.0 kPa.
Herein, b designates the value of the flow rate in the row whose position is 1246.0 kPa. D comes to 98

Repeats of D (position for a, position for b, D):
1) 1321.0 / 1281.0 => 101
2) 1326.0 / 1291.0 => 102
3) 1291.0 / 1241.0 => 102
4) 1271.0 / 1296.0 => 102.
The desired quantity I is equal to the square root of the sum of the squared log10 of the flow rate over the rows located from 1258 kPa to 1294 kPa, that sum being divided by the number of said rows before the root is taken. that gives 1.983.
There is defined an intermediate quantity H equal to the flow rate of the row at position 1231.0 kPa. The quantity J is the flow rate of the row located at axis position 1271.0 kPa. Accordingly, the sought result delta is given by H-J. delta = 1.2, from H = 92.1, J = 90.9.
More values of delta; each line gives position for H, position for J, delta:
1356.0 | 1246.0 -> 2.1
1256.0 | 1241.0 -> -5.8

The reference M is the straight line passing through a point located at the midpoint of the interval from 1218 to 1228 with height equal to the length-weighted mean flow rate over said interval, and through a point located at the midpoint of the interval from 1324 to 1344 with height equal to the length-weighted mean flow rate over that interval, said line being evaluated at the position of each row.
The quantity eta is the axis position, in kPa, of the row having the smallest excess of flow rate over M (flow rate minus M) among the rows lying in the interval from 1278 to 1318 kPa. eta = 1316.0 kPa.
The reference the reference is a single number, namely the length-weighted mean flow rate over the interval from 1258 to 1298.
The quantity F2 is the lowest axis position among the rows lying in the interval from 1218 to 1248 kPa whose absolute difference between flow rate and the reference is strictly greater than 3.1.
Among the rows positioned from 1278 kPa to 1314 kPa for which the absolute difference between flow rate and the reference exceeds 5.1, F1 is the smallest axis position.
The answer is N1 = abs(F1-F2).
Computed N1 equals 70 kPa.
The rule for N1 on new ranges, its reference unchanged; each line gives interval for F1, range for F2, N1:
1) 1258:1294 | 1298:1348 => 50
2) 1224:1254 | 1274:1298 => 55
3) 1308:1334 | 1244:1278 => 65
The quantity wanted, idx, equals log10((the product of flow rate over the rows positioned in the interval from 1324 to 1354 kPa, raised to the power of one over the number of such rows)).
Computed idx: 1.96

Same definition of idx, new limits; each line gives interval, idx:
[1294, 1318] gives 2.00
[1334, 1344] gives 1.97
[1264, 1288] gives 1.99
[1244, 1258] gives 1.97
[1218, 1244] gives 1.96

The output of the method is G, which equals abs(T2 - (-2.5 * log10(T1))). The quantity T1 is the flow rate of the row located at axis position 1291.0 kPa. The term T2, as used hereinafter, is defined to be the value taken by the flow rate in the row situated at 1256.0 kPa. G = 97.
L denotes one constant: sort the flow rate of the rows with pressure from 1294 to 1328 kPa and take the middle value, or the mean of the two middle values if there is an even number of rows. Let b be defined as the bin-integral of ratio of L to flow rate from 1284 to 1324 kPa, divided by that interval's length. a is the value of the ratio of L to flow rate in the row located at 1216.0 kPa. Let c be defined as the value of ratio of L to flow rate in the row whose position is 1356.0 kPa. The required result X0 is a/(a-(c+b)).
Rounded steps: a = 1.19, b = 1.00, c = 1.04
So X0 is -1.4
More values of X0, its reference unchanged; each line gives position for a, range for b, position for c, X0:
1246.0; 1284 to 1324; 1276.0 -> -1.1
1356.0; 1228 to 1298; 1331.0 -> -0.9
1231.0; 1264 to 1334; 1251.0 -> -1.1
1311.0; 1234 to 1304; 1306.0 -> -0.9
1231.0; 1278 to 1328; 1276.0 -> -1.1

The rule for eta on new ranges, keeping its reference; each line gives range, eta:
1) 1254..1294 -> 1261.0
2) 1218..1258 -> 1221.0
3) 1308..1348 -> 1331.0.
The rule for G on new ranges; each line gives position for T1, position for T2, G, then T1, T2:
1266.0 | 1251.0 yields 99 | 97.7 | 94.4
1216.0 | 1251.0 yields 99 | 83.7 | 94.4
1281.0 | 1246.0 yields 98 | 101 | 92.9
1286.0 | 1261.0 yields 91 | 100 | 86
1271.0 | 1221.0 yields 92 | 90.9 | 87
